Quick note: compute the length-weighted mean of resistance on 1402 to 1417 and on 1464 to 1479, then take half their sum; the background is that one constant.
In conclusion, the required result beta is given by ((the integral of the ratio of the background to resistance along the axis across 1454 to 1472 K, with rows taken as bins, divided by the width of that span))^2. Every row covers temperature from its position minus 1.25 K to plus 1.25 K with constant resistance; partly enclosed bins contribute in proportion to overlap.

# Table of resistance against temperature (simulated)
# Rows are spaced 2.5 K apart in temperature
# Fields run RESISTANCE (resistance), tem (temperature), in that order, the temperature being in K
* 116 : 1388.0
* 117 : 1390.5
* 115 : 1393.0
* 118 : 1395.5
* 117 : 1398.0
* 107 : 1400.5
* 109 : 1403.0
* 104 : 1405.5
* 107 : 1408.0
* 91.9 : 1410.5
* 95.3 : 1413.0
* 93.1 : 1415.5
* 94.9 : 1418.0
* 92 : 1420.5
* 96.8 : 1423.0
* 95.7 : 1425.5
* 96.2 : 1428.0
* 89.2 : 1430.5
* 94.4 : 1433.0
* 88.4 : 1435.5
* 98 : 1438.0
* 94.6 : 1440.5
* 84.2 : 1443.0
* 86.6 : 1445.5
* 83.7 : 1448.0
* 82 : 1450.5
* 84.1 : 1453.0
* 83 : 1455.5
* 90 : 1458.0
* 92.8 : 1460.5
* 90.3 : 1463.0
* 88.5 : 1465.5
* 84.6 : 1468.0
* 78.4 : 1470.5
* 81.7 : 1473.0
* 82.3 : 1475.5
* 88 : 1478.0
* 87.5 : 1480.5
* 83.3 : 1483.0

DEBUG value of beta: 1.13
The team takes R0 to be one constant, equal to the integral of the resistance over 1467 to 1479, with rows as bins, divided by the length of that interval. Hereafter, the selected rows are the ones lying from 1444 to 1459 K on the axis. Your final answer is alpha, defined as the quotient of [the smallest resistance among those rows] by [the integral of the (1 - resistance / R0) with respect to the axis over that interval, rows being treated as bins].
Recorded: -233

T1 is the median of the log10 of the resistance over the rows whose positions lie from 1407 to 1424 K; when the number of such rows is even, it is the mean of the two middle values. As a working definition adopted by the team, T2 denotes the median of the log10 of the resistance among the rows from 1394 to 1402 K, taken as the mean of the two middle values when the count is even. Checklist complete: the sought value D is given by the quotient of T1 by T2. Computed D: 0.96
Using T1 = 1.98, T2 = 2.07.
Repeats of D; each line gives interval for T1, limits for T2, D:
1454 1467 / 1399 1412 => 0.96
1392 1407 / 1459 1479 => 1.06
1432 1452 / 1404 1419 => 0.98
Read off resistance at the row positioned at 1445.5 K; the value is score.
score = 86.6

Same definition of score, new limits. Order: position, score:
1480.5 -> 87.5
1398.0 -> 117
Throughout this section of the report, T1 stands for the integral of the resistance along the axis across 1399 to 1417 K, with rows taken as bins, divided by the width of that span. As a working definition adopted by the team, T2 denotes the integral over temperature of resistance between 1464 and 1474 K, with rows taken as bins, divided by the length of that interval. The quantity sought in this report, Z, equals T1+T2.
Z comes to 185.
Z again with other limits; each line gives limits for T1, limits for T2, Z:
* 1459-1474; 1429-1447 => 177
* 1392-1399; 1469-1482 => 200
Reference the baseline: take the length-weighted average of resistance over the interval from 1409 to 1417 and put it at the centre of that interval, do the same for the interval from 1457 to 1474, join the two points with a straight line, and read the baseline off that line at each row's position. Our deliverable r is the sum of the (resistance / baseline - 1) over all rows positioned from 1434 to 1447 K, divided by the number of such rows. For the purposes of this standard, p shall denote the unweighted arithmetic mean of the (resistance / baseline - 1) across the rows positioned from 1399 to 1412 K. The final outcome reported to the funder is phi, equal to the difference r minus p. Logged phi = -0.09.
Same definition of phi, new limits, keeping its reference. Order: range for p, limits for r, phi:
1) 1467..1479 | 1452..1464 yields 0.03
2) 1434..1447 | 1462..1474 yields -0.02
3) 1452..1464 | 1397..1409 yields 0.14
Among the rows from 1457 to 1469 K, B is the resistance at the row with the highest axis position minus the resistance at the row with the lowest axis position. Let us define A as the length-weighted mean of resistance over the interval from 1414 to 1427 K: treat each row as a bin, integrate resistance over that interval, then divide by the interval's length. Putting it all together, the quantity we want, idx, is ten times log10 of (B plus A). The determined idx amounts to 19.5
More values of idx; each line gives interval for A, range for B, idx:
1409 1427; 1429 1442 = 20.0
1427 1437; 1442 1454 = 19.6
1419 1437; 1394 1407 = 19.0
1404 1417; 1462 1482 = 19.8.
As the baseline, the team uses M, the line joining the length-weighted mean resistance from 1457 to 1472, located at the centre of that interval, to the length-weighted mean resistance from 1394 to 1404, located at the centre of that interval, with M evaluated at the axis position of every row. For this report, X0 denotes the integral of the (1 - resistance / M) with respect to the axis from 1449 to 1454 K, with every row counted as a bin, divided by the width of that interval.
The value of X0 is 0.10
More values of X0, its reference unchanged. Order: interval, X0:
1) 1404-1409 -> 0.04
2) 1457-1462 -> -0.02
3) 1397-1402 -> 0.01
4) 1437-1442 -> 0.02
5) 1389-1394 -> 0.00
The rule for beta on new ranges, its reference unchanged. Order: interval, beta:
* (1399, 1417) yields 0.83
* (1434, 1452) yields 1.09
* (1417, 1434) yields 0.95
